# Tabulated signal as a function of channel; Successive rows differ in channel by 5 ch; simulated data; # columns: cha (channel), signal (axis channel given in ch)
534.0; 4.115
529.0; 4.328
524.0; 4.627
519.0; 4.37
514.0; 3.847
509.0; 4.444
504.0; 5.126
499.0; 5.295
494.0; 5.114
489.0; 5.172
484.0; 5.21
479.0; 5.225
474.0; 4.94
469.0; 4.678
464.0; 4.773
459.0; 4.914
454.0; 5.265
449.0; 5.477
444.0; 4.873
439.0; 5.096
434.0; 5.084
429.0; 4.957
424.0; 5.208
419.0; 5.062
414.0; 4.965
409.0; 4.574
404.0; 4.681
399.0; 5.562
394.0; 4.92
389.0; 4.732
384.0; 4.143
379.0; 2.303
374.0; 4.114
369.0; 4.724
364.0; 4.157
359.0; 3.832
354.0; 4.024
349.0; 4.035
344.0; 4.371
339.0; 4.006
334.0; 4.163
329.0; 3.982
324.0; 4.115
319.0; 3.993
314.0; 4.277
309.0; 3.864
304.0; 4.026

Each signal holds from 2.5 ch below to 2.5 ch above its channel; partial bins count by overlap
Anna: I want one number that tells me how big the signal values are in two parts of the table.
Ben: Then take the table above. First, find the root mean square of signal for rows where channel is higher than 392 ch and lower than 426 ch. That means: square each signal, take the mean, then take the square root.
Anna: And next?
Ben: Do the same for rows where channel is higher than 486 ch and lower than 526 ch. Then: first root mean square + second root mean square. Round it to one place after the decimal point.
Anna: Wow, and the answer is 9.8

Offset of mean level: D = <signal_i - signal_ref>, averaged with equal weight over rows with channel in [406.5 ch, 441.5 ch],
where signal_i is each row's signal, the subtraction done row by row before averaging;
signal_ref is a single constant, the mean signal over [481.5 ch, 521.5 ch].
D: 0.2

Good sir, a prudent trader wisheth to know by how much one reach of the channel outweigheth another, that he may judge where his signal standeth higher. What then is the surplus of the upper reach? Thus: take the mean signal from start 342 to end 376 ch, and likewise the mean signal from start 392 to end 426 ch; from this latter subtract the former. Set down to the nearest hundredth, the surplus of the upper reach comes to 0.82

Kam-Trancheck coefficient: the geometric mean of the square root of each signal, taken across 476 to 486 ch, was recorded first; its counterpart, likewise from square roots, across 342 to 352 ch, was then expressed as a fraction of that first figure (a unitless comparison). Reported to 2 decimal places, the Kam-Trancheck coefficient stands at 0.90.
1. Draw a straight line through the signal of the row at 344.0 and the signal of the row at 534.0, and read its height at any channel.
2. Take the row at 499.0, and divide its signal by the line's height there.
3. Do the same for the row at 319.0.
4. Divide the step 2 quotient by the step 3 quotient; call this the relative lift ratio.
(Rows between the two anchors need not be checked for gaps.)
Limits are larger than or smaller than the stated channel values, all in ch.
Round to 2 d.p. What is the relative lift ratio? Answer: 1.40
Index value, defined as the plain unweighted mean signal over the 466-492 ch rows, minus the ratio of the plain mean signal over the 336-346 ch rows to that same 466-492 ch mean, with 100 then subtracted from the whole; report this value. -95.8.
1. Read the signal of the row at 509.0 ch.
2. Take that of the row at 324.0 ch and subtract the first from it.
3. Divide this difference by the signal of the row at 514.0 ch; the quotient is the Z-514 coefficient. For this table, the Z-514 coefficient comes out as -0.086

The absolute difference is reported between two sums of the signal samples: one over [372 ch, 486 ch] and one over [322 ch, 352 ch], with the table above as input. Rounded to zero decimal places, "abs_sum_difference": 86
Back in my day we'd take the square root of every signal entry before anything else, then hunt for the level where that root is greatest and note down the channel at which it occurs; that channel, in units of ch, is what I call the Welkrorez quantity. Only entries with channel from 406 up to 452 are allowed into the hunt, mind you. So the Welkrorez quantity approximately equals 449.0 ch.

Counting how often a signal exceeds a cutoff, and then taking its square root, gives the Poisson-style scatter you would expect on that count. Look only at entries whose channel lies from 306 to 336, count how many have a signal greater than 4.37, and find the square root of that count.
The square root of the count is 0.0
